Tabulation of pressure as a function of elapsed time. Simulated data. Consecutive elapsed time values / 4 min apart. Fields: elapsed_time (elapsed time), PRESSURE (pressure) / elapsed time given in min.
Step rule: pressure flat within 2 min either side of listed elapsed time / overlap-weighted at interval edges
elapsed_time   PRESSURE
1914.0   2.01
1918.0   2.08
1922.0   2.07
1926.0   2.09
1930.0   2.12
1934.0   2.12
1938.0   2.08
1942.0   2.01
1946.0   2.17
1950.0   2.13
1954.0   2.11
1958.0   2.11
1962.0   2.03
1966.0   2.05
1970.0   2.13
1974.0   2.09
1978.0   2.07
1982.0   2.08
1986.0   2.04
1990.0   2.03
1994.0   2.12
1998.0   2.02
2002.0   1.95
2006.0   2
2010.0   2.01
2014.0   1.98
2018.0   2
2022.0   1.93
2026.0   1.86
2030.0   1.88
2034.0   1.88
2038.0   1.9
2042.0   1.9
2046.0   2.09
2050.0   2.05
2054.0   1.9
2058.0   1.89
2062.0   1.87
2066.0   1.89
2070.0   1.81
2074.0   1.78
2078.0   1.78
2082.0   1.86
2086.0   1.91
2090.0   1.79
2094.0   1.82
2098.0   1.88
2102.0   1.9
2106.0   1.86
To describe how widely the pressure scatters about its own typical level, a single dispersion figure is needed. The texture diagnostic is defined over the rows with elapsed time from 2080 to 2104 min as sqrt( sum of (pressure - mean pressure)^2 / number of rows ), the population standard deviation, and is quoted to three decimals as 0.043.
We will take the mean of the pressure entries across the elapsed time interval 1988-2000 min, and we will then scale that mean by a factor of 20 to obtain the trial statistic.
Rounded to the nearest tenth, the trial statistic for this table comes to 41.1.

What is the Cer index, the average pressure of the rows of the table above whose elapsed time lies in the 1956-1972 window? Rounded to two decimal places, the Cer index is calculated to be 2.08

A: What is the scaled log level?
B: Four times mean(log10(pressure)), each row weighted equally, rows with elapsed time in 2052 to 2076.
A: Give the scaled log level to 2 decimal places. 1.07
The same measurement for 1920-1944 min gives 1.27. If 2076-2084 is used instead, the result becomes 1.04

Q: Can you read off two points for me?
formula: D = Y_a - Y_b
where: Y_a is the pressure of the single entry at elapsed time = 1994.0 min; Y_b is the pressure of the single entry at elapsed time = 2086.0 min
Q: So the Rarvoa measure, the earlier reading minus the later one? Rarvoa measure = 0.21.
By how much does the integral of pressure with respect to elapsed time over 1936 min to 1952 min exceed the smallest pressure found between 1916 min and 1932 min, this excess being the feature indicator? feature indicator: 31.5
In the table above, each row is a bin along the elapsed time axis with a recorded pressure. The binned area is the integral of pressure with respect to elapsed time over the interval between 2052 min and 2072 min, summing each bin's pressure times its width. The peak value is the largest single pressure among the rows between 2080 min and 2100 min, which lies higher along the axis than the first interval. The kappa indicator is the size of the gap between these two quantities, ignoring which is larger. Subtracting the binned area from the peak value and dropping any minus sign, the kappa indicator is 35.5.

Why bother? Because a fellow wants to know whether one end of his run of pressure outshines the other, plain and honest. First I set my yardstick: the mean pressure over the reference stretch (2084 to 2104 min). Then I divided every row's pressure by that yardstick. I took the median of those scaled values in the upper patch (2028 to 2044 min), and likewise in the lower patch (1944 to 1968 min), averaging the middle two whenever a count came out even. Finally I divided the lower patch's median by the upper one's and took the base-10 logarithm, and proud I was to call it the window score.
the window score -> 0.048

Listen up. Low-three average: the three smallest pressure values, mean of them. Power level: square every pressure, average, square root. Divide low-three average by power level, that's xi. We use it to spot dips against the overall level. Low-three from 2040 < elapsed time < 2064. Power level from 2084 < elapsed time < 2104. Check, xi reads 1.01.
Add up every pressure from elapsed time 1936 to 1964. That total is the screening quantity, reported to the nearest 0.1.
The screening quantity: 14.6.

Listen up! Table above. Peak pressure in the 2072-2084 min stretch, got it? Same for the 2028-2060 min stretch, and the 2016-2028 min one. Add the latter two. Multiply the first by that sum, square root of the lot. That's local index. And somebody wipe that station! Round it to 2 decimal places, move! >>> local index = 2.76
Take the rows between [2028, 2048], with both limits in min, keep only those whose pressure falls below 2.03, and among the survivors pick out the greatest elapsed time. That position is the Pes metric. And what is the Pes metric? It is 2042.0 min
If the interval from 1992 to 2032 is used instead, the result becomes 2030.0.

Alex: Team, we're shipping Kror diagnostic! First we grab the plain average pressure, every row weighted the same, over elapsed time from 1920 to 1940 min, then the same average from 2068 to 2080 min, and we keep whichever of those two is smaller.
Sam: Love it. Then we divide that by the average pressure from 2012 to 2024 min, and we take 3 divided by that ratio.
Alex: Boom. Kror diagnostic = 3.30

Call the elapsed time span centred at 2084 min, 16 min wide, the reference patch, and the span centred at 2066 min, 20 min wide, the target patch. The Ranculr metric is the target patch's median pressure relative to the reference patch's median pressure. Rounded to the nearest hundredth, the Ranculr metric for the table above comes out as 1.02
